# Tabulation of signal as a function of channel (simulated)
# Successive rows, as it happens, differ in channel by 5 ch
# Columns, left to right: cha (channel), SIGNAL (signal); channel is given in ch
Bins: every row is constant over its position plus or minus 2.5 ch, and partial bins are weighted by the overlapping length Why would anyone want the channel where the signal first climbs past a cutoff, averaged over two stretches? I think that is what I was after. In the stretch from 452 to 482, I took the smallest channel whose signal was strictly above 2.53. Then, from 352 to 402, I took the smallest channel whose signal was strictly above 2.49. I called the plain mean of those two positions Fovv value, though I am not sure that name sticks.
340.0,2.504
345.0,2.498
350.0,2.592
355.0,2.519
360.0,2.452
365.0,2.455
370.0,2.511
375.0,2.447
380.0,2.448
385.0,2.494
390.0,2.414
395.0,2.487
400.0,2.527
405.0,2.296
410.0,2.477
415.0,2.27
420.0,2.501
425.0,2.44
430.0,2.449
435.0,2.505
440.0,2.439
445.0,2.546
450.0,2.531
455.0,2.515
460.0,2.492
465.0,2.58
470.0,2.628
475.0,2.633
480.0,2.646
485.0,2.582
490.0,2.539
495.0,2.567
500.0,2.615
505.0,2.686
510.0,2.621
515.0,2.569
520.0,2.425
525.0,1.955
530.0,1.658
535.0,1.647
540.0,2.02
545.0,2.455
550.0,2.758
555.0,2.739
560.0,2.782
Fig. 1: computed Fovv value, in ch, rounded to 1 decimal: 410.0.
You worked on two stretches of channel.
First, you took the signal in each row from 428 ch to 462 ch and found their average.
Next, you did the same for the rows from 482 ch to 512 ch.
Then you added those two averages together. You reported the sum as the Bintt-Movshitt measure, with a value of 5.10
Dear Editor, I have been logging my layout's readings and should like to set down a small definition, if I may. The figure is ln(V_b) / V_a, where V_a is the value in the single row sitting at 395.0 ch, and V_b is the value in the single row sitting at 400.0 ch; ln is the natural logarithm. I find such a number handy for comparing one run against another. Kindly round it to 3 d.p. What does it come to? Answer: 0.373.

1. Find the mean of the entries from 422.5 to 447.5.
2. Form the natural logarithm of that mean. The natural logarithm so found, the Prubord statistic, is 0.91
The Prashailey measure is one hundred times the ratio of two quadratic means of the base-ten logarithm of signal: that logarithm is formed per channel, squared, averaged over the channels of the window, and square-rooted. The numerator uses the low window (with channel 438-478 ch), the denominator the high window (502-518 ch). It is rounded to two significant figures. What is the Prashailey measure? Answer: 97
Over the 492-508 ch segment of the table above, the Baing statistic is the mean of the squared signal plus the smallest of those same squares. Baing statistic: 13.5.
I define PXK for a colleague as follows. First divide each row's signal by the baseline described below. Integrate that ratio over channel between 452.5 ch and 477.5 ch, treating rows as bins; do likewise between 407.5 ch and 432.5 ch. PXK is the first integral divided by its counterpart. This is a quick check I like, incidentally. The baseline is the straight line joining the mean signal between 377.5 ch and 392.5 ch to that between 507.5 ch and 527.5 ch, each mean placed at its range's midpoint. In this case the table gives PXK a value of 1.07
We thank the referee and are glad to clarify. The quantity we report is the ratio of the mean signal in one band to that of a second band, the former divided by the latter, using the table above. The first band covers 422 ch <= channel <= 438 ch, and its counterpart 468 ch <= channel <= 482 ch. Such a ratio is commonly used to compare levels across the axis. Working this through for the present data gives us 0.94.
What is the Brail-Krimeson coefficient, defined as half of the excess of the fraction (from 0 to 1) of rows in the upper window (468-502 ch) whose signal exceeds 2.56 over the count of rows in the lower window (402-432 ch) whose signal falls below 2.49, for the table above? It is -2.1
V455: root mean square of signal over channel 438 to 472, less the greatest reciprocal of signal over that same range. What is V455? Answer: 2.12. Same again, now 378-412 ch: 2.01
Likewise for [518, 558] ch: 1.64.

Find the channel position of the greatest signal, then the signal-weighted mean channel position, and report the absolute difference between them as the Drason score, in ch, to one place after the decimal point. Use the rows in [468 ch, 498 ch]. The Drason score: 2.4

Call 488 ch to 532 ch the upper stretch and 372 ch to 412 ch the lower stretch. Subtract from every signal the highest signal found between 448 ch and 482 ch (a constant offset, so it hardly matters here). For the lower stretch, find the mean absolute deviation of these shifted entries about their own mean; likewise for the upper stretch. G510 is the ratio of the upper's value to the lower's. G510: 5.6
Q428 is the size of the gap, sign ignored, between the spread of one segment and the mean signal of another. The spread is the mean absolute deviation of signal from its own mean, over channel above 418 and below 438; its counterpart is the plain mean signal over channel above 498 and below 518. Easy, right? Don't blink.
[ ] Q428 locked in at 2.59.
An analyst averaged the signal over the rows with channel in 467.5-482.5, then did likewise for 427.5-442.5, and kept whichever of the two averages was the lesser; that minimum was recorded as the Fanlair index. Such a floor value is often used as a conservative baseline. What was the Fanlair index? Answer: 2.46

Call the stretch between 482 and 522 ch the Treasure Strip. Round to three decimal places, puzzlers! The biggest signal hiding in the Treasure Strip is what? 2.686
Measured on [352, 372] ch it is 2.519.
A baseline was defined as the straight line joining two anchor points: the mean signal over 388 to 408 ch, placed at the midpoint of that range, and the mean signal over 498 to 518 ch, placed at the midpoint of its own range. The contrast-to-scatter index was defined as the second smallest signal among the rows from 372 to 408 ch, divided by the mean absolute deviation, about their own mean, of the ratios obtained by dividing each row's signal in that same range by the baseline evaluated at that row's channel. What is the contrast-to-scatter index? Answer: 100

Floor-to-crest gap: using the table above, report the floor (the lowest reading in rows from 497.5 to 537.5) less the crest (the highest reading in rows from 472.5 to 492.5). -1.00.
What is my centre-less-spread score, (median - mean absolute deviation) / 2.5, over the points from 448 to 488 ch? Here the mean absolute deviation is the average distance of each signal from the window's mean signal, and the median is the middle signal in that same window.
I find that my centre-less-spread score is 1.01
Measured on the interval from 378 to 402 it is 0.98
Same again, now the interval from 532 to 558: 0.83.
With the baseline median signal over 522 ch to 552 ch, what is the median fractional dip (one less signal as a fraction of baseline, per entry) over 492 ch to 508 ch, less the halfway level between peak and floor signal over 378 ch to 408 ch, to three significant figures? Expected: -2.73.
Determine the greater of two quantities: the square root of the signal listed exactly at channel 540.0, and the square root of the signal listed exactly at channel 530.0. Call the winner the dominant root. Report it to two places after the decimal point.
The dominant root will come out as 1.42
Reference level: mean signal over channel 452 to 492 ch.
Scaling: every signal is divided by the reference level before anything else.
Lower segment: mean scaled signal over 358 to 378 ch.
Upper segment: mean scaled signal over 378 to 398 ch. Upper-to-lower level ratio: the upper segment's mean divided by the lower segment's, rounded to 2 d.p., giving 1.00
